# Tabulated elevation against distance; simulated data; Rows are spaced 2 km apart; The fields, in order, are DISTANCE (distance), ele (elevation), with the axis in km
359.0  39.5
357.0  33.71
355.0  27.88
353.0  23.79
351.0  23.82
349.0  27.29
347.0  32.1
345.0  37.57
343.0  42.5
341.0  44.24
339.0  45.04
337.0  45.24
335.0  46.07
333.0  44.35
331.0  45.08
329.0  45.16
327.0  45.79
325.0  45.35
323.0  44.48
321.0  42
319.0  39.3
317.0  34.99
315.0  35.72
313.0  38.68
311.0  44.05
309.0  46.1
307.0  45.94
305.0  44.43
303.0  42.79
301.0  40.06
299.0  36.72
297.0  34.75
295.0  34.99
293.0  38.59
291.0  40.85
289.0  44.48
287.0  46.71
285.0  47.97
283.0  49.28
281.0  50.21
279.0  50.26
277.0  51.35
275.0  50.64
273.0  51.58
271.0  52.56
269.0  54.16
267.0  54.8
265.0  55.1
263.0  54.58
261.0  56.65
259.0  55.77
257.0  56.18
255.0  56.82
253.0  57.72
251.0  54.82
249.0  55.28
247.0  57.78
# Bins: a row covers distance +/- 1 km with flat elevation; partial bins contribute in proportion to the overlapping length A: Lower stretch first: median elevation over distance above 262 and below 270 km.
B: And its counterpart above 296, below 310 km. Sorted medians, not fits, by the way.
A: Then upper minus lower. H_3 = -12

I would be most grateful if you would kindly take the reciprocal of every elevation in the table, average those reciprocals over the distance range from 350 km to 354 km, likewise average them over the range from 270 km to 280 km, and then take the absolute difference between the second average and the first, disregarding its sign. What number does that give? 0.023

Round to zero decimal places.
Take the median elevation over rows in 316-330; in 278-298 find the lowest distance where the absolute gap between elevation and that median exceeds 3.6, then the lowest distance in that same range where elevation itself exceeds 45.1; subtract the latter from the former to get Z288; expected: 0 km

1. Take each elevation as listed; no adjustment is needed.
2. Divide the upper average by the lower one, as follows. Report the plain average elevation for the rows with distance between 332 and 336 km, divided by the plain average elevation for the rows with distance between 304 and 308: 1.00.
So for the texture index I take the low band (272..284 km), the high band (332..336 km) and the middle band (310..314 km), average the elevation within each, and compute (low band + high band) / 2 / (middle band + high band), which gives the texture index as 0.553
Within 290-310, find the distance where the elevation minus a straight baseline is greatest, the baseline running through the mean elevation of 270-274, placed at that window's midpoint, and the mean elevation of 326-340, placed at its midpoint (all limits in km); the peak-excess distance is 309.0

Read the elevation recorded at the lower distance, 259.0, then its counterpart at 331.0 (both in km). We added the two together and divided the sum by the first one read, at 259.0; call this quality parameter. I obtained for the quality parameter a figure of 1.81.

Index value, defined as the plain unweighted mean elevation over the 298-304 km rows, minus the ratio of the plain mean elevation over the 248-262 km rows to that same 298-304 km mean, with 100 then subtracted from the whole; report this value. -62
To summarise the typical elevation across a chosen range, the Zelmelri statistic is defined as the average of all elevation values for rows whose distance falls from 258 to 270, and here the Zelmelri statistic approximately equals 55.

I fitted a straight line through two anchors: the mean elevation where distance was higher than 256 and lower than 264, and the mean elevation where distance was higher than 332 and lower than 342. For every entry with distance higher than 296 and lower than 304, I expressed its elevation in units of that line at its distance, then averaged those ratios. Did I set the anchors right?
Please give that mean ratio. 0.77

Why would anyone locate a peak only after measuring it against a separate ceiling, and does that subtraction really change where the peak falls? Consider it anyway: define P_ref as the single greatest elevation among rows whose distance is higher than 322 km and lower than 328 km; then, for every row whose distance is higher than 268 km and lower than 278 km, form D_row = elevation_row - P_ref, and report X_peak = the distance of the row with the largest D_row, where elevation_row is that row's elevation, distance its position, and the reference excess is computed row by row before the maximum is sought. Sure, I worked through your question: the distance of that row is 269.0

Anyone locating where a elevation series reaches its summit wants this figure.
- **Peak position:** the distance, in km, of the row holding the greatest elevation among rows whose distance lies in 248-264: 253.0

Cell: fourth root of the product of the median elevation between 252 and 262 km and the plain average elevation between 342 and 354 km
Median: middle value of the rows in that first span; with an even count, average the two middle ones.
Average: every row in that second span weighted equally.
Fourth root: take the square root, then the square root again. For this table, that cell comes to 6.5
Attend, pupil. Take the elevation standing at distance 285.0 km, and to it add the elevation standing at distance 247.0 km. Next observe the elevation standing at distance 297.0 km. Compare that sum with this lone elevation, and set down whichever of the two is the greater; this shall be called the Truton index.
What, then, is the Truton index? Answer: 106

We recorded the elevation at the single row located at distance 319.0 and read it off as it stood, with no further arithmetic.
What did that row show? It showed 39.3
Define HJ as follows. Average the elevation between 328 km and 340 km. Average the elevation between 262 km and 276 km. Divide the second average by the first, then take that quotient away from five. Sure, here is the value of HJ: 3.82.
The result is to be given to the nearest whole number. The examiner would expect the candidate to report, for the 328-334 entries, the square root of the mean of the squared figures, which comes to 45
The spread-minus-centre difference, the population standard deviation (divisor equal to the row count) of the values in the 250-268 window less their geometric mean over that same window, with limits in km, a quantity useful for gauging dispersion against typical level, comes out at -55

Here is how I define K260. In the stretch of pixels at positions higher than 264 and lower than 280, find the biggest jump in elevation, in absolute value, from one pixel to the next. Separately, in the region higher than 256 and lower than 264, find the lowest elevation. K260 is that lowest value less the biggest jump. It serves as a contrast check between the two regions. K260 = 53.0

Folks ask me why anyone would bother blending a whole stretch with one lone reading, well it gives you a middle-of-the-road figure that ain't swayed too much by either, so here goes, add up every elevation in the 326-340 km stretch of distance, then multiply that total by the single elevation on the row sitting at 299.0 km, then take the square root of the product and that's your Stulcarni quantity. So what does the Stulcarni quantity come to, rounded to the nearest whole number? 108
